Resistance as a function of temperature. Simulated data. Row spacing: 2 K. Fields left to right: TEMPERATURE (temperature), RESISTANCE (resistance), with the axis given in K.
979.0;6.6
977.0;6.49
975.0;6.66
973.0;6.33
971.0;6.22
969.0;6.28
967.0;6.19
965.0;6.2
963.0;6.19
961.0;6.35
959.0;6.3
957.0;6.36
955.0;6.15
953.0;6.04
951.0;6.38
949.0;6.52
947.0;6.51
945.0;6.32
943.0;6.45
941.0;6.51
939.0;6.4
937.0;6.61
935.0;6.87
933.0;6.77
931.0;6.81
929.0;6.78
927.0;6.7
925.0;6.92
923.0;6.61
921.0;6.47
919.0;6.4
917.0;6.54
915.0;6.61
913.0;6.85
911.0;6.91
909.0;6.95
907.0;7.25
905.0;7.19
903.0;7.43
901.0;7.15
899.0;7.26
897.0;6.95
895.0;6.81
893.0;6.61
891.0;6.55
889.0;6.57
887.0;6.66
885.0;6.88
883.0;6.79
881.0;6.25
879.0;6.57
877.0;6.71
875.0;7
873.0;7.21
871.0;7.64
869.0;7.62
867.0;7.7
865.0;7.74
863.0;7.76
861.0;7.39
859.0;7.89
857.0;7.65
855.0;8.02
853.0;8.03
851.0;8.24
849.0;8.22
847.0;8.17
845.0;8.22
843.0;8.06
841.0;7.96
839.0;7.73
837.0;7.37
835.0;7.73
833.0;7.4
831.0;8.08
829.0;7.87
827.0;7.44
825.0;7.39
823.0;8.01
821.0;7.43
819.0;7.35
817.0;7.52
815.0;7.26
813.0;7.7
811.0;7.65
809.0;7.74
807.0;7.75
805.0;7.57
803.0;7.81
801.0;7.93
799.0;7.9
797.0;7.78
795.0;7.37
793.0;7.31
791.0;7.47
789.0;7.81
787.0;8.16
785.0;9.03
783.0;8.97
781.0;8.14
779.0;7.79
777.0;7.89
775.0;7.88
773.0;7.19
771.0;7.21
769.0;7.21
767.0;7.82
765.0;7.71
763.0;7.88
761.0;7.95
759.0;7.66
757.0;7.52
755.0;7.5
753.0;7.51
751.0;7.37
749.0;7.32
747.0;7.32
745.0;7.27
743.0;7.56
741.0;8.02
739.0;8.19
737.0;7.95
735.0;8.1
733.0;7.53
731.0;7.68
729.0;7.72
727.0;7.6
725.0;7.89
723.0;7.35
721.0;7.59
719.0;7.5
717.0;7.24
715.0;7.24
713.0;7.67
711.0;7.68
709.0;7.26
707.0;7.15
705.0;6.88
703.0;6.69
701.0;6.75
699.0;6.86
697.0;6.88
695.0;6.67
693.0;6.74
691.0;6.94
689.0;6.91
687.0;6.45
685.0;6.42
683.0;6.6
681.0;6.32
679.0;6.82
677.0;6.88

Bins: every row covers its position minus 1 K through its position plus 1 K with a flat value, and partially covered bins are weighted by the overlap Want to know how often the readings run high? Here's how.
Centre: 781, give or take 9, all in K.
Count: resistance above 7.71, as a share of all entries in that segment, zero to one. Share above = 0.89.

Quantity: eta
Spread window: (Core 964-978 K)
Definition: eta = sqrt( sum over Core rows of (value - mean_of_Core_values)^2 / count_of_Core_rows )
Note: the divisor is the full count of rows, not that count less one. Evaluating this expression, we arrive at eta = 0.16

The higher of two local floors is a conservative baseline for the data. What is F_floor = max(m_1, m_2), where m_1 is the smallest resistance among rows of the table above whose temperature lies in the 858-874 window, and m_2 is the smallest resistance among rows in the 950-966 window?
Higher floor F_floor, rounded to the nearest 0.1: 7.2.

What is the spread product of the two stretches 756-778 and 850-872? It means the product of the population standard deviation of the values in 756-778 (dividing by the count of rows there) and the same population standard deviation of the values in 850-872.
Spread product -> 0.065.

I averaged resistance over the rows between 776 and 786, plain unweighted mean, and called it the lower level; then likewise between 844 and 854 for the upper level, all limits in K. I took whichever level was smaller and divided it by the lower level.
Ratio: 0.98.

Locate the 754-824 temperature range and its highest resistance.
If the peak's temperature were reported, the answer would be 785.0 K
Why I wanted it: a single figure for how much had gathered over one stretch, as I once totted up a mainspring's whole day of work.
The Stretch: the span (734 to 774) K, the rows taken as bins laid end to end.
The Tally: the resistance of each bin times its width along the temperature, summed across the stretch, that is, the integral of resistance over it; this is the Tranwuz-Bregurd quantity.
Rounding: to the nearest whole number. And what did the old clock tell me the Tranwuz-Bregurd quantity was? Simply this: 305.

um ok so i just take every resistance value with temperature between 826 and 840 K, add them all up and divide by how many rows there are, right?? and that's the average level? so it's 7.7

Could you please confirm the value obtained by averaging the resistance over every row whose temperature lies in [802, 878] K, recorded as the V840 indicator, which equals 7.7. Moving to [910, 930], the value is 6.7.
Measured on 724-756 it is 7.7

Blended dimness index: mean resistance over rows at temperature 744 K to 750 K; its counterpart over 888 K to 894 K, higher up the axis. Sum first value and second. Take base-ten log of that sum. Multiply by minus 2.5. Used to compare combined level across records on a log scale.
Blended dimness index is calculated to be -2.86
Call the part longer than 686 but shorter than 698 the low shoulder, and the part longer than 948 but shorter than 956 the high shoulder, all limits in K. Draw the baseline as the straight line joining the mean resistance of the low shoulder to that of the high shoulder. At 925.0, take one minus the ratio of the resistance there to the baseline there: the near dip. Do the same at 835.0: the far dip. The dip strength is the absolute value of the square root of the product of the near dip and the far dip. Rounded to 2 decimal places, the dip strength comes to 0.13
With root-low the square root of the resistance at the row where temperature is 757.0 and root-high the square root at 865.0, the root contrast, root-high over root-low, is 1.015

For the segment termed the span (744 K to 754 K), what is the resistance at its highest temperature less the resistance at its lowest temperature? 0.2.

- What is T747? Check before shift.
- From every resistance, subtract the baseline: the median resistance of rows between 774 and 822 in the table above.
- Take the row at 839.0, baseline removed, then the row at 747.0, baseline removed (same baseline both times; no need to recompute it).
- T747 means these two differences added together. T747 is -0.5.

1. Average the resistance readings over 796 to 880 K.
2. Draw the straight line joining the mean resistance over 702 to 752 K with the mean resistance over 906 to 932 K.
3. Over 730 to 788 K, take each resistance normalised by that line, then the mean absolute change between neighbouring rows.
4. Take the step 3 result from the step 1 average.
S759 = 7.6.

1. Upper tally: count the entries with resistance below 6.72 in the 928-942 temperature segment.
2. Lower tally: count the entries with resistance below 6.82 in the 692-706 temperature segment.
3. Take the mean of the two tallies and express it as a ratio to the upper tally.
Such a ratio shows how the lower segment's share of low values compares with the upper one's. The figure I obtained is 1.2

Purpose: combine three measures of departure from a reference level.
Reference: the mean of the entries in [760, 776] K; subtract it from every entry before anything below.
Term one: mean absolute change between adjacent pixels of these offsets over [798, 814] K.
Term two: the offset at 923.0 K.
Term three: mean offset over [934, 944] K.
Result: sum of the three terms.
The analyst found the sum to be -1.93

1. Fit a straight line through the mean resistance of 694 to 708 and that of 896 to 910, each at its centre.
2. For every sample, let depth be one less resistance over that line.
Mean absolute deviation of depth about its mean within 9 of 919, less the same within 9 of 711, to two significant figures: -0.013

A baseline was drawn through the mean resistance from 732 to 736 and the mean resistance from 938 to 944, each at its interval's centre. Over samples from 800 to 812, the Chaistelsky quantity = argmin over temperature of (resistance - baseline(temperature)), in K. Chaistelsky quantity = 805.0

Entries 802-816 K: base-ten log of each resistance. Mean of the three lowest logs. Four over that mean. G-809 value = 4.57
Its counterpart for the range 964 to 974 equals 5.05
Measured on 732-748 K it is 4.61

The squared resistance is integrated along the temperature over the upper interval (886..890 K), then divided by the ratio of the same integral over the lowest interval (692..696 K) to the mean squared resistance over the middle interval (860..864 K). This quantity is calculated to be 56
